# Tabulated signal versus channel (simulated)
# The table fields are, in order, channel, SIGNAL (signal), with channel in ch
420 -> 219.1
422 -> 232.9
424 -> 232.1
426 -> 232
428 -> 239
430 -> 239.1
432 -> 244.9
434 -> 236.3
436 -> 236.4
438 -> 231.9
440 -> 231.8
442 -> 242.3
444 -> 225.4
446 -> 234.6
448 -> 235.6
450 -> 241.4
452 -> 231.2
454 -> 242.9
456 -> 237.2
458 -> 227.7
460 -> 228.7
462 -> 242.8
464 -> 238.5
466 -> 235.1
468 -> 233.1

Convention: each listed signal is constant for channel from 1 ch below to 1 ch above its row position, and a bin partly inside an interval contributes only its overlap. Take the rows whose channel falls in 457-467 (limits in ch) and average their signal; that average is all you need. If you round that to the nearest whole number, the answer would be 235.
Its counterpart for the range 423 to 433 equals 237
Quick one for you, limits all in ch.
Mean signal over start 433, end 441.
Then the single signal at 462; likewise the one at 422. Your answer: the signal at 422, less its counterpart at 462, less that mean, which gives -244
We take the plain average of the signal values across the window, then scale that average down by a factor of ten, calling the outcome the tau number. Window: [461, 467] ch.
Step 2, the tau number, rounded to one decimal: 23.9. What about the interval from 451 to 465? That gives 23.6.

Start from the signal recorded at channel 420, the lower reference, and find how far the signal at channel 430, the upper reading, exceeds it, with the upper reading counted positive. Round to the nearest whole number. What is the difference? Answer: 20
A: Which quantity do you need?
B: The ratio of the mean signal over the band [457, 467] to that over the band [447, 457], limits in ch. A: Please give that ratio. 0.99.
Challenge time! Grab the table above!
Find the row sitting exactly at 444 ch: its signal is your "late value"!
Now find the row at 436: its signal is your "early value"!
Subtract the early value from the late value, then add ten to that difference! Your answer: -1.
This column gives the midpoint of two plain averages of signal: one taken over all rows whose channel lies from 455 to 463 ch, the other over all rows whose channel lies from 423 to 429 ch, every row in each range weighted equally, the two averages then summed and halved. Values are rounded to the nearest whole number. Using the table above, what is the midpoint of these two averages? 234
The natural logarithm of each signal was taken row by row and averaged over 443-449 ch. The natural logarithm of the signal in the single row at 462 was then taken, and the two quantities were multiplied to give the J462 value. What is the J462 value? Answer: 29.91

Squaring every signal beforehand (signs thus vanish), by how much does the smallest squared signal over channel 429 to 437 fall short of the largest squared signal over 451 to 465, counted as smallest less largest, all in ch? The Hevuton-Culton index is -3163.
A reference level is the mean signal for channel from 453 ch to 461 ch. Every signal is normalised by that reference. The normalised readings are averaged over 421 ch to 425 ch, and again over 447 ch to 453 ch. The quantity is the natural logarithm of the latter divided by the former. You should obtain 0.015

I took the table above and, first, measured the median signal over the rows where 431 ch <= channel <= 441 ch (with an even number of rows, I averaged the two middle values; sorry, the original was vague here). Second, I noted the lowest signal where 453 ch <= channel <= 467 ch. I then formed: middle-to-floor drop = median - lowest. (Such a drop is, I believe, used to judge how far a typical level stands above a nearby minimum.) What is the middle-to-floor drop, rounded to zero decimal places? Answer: 9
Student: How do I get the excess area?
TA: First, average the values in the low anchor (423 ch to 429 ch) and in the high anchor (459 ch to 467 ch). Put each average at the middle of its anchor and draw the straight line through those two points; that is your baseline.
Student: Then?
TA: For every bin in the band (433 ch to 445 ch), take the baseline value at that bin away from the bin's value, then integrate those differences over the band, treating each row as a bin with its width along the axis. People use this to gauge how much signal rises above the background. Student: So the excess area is -12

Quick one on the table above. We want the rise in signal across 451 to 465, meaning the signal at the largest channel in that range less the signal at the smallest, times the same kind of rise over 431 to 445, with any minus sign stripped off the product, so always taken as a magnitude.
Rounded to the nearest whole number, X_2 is 142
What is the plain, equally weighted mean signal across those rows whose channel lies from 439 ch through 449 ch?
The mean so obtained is 234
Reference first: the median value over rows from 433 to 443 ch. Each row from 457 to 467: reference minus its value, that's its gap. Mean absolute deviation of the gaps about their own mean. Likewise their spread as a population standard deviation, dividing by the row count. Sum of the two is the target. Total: 11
